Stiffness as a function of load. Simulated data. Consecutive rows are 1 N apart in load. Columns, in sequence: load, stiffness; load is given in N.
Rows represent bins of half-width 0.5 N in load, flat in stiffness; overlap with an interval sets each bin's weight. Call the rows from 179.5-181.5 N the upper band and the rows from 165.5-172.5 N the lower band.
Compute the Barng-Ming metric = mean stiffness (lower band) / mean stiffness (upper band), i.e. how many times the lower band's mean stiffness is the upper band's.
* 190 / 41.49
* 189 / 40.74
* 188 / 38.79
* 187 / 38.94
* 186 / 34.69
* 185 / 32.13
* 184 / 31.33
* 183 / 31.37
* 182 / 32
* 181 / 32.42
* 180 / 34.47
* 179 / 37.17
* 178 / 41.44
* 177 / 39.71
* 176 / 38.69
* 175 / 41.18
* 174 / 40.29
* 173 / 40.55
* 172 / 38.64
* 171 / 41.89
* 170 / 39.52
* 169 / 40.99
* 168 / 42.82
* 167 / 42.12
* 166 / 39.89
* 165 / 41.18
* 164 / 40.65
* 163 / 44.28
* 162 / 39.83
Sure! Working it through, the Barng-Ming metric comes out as 1.22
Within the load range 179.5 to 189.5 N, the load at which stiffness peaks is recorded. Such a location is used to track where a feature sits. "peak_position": 189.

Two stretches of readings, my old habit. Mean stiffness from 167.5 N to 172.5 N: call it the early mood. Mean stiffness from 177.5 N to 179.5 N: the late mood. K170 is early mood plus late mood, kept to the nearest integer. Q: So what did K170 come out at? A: 80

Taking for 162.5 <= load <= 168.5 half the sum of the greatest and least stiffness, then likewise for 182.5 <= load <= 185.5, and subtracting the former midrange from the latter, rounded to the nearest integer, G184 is -10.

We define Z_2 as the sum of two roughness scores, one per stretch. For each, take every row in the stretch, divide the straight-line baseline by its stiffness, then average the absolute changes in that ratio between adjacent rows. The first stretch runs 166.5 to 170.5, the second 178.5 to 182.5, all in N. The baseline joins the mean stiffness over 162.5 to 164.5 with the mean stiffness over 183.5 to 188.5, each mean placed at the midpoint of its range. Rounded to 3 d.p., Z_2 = 0.073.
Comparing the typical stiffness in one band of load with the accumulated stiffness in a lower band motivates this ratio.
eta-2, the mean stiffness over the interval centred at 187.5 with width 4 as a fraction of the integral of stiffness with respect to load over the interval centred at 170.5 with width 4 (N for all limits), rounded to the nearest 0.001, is 0.238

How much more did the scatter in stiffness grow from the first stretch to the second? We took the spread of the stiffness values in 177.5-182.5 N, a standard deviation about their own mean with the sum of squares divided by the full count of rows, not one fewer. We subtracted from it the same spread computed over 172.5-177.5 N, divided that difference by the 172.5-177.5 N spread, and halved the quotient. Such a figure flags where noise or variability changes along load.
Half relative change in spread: 1.6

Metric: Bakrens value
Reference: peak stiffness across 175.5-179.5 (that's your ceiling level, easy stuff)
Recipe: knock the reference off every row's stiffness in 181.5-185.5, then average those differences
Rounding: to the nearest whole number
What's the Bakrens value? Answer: -10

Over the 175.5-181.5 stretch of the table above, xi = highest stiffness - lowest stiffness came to 9.02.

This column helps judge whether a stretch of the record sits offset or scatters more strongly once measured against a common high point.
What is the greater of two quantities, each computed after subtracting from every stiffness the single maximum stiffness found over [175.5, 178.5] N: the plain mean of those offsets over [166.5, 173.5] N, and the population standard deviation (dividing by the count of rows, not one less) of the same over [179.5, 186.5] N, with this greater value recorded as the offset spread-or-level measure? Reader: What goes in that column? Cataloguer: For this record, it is 1.3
